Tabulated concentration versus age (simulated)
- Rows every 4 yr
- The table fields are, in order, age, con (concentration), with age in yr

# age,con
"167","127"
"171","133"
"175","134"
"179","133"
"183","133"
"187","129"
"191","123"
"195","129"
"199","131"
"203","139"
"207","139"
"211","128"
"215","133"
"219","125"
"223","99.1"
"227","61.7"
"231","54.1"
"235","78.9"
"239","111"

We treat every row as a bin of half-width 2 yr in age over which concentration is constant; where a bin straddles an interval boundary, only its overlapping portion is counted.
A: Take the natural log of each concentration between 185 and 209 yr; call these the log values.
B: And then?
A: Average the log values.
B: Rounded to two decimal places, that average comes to 4.88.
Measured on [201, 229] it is 4.74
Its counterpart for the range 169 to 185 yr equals 4.89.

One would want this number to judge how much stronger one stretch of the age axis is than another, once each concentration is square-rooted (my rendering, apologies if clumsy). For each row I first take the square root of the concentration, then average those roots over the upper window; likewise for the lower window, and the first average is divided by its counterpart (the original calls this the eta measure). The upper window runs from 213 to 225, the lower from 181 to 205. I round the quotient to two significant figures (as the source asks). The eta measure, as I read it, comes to 0.95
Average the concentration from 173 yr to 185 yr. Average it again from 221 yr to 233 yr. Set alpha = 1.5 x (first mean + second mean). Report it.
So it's 307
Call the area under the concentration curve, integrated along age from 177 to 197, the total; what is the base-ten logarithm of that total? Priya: 3.41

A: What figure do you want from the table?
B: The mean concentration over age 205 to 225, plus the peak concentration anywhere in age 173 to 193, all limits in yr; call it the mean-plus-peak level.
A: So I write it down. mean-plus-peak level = 259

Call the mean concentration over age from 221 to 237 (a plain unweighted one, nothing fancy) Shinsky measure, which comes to 73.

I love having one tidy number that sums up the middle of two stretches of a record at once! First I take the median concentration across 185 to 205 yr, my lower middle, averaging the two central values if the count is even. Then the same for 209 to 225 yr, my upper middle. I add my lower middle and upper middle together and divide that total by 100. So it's 2.6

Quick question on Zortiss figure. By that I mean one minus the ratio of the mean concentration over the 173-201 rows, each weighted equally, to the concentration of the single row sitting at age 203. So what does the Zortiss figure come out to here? 0.1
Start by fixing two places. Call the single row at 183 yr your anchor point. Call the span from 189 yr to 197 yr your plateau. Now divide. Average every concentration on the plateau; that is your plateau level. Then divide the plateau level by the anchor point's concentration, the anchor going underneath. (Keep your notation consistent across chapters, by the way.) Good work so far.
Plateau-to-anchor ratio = 0.95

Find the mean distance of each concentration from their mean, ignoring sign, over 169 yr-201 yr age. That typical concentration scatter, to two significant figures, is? 2.7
